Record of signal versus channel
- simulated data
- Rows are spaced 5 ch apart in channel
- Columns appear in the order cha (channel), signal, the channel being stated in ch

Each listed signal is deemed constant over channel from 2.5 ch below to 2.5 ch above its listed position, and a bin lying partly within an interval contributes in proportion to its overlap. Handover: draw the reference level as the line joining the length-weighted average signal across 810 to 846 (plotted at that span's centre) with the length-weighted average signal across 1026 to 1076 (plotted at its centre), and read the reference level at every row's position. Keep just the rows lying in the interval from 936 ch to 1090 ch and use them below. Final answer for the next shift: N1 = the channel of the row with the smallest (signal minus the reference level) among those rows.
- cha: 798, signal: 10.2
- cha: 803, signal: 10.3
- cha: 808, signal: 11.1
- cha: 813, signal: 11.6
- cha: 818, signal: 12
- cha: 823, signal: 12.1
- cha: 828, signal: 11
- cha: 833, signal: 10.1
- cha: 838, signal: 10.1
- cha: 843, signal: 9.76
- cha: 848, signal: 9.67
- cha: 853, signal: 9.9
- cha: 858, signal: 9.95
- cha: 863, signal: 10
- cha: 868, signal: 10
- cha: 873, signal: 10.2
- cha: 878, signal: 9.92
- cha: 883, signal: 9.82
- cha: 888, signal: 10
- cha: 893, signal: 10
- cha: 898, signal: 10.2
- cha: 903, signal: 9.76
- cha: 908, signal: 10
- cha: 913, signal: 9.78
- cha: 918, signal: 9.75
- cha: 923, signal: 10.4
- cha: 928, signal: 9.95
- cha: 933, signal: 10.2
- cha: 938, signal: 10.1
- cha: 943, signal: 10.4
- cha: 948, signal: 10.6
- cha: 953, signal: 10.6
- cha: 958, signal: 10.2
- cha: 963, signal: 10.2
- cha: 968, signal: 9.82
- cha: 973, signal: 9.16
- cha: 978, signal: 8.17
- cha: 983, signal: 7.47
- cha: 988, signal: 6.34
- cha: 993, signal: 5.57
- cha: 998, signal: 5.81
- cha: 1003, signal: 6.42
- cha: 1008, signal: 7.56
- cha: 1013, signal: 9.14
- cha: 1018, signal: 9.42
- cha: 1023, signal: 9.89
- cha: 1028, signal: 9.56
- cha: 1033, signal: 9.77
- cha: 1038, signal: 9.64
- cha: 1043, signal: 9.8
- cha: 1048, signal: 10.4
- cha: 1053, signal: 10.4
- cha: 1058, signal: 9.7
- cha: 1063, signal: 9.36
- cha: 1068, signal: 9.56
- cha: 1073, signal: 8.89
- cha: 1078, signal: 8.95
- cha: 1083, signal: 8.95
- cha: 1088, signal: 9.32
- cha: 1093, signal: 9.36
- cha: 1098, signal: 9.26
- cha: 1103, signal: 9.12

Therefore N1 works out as 993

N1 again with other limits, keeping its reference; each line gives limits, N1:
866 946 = 883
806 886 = 848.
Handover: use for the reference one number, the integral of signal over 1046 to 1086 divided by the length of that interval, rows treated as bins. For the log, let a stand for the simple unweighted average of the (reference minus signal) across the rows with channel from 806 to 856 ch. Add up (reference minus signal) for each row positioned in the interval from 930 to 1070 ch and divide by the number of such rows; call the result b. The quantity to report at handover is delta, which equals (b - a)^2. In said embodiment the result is 2.6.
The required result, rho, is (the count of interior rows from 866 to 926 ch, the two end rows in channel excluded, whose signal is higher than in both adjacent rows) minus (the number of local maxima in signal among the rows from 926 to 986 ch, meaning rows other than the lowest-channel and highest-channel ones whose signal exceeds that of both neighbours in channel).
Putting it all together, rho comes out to 2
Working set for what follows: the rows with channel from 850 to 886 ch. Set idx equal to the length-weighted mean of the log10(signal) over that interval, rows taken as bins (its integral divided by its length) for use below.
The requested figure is 1.00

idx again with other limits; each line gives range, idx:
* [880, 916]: 1.00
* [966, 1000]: 0.86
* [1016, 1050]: 0.99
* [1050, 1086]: 0.97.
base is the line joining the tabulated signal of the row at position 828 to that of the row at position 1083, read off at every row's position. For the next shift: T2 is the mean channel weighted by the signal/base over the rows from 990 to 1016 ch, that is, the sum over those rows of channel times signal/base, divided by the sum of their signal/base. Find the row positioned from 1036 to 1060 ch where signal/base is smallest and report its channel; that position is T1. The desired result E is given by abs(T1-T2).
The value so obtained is 33.7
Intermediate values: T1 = 1038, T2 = 1004.3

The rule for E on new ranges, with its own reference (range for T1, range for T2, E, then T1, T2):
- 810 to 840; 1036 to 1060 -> 215.1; 833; 1048.1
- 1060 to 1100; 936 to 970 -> 120.0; 1073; 953.0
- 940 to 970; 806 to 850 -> 140.8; 968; 827.2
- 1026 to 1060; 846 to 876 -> 167.3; 1028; 860.7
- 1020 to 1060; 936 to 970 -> 75.0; 1028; 953.0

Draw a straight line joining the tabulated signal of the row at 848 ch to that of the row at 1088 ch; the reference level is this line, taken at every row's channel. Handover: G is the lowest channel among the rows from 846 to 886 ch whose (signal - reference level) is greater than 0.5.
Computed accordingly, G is 873 ch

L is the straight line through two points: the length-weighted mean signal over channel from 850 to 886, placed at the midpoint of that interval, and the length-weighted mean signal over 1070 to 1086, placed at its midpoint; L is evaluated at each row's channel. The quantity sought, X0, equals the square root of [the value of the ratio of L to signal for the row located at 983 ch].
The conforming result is 1.12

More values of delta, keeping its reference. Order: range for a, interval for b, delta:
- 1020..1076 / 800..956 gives 0.3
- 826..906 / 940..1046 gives 1.4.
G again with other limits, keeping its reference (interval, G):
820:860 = 823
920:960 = 923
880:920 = 898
